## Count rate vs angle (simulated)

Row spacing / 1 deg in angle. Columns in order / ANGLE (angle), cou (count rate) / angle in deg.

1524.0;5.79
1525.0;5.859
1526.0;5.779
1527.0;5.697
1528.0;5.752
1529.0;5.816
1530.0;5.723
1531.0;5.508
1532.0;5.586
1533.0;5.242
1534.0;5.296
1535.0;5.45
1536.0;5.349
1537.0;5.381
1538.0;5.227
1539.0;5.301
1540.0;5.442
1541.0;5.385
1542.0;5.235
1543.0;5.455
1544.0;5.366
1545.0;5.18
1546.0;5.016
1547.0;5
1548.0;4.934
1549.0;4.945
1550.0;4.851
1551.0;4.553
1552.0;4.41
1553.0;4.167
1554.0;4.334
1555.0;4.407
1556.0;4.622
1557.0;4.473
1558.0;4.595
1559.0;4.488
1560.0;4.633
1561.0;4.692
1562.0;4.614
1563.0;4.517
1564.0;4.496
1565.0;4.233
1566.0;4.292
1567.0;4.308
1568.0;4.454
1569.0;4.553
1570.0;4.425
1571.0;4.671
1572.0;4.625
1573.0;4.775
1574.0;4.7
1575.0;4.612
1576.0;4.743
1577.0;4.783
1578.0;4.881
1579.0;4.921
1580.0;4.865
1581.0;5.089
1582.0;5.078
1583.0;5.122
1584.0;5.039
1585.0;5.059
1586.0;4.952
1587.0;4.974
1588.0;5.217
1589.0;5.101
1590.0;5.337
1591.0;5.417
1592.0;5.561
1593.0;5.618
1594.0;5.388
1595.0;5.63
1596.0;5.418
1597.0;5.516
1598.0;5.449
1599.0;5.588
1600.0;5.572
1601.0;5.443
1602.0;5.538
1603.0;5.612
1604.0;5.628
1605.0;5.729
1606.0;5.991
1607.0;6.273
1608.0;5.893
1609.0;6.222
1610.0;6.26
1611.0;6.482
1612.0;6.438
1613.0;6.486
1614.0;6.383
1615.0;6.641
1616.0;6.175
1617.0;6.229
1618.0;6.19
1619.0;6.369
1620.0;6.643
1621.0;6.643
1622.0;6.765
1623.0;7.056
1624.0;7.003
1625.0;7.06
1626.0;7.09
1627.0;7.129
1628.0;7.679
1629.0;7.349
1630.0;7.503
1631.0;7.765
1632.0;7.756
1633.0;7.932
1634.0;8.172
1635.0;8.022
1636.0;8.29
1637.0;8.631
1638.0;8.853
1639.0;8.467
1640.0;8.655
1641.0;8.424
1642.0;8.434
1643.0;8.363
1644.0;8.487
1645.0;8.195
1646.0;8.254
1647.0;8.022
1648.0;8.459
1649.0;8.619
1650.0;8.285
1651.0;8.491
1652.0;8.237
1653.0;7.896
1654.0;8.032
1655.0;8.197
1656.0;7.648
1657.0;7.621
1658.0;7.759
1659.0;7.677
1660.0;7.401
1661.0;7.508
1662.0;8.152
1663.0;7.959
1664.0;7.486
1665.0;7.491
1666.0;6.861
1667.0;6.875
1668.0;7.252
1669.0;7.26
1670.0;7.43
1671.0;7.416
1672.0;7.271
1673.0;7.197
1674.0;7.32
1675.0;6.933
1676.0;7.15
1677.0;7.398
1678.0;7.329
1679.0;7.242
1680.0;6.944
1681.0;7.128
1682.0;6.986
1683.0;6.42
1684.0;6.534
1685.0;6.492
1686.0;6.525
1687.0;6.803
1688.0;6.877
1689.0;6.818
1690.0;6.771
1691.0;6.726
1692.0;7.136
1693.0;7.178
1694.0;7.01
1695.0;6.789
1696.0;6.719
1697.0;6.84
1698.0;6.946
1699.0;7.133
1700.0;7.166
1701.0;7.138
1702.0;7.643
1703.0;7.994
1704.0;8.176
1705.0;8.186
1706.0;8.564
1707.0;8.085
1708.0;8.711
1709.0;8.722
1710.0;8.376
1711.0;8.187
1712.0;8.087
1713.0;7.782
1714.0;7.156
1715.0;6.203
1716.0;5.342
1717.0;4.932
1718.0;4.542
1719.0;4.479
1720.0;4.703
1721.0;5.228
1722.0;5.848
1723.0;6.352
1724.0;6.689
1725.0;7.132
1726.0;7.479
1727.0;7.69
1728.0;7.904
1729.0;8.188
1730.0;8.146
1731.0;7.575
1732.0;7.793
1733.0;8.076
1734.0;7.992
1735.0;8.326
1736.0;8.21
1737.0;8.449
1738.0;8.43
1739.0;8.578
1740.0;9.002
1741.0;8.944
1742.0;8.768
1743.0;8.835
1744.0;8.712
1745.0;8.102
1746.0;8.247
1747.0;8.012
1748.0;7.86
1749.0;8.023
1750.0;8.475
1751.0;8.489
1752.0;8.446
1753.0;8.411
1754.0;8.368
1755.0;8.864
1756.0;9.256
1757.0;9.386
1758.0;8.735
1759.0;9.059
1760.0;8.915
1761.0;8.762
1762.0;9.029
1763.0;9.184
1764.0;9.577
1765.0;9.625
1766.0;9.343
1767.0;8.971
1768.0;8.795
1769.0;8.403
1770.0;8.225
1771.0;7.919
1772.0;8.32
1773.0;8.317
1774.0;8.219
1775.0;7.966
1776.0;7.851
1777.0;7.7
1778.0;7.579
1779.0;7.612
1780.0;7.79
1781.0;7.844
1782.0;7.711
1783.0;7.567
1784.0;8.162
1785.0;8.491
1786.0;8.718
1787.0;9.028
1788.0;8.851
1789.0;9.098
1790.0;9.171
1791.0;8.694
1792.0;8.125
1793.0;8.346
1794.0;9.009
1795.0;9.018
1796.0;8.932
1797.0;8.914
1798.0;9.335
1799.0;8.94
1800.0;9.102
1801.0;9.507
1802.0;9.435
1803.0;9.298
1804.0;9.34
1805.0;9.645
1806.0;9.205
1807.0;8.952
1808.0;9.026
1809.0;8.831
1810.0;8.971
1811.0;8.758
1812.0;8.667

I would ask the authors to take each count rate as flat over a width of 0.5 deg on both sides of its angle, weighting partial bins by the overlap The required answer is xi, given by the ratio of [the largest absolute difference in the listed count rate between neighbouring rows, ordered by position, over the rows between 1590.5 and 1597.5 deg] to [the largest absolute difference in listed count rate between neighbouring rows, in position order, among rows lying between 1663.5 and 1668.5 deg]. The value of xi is 0.4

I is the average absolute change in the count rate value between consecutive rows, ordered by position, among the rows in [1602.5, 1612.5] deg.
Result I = 0.19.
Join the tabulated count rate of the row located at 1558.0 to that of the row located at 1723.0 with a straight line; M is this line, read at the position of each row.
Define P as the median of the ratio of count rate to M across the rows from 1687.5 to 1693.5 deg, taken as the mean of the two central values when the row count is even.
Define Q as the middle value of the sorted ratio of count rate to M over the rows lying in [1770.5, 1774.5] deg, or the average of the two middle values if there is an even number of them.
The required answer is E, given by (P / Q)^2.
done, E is 0.9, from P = 1.14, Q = 1.20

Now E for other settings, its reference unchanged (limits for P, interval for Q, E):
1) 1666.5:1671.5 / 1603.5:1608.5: 1.2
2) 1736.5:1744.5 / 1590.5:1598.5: 1.5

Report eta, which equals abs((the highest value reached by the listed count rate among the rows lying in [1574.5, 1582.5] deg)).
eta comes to 5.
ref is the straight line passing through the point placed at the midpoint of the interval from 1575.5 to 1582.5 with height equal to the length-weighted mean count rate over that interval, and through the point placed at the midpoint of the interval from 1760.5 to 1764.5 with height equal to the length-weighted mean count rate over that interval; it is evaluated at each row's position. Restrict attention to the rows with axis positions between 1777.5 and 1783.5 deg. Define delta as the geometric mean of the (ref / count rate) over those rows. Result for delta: 1.2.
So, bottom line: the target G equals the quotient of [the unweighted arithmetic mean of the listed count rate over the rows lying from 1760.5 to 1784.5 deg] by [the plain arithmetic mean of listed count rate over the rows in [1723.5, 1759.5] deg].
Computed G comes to 1.0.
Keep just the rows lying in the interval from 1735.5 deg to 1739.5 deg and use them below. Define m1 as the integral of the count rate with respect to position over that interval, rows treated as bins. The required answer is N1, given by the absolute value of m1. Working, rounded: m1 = 33.7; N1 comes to 33.7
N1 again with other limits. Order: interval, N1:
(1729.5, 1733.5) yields 31.6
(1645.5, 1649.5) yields 33.4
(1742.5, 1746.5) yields 33.9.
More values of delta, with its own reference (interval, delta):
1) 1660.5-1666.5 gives 0.9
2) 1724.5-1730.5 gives 1.1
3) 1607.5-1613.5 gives 0.9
